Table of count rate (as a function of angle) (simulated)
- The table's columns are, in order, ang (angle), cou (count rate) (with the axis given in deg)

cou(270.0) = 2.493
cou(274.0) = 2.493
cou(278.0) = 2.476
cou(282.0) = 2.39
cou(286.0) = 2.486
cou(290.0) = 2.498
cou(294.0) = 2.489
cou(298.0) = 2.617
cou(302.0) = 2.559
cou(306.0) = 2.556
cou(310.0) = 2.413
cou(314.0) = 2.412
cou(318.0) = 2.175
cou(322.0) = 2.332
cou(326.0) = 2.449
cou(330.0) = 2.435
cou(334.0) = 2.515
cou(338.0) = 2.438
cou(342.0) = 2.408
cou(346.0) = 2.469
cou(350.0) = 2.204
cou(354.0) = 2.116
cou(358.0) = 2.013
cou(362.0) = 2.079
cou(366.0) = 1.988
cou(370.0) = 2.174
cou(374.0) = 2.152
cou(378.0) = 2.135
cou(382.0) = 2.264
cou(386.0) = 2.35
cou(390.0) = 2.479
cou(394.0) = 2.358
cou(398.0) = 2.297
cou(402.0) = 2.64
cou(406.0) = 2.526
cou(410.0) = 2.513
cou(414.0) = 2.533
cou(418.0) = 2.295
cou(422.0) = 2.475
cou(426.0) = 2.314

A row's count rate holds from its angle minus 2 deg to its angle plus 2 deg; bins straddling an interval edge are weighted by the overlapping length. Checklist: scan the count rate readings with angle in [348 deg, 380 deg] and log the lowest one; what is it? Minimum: 1.988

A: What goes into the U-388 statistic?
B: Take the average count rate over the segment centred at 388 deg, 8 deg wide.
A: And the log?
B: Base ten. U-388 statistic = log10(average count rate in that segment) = 0.38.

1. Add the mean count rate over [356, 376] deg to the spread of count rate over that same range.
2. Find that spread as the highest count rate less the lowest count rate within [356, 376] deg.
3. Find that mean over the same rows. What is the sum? 2.27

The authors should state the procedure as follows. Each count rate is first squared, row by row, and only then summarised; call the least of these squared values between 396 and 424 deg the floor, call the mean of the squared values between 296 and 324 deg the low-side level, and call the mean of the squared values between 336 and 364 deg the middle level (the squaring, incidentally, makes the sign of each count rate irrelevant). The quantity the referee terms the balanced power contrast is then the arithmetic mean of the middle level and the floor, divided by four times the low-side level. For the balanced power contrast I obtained 0.217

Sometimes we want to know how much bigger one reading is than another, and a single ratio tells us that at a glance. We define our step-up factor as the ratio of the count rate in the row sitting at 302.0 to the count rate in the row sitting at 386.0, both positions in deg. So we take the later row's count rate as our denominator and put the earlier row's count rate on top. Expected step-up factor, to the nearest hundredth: 1.09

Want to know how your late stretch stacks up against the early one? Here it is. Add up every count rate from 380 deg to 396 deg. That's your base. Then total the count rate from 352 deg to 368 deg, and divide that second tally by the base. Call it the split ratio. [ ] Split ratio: 0.9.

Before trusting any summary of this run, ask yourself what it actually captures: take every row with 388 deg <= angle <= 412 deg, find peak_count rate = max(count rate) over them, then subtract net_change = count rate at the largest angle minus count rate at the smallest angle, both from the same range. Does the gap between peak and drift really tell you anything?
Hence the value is 2.61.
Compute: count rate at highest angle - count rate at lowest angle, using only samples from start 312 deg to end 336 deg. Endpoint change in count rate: 0.10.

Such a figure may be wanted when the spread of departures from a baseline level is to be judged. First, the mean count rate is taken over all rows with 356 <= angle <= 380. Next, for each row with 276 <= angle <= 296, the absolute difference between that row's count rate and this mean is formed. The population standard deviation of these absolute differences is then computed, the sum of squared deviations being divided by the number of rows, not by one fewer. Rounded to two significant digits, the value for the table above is 0.040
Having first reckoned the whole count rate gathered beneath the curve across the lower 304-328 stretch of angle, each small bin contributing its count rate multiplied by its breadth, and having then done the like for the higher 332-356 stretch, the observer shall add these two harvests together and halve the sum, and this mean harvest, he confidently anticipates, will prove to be 57.0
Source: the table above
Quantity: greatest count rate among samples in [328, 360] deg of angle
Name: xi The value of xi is 2.515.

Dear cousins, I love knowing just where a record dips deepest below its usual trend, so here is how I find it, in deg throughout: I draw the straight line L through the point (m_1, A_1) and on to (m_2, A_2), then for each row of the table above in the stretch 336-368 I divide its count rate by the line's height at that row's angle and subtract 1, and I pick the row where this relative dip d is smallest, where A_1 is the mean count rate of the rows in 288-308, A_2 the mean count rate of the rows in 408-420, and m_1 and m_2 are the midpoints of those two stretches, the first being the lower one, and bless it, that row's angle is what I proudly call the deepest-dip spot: 366.0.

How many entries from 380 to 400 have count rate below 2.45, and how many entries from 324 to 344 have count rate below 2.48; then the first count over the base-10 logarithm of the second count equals 6.6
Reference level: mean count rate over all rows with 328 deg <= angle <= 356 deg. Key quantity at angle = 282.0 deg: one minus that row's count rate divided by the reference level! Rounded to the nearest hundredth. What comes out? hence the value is -0.01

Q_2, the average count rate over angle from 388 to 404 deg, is 2.44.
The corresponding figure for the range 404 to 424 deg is 2.47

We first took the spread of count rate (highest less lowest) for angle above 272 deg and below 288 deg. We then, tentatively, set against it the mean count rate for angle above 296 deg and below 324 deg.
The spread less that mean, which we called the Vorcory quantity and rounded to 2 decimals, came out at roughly -2.33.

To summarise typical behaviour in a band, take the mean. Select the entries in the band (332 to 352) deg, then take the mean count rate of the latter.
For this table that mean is 2.41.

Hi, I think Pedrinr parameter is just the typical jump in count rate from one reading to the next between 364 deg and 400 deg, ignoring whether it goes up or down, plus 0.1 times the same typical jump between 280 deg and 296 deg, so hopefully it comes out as 0.098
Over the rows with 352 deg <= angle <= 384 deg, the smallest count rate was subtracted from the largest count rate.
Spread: 0.28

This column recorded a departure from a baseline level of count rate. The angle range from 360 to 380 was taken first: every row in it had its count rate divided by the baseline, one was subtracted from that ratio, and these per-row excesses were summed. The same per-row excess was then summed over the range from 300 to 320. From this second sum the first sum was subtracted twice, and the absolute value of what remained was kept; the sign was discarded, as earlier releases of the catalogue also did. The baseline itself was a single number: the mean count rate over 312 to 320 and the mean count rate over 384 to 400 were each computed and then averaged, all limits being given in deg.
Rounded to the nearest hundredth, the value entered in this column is 1.17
